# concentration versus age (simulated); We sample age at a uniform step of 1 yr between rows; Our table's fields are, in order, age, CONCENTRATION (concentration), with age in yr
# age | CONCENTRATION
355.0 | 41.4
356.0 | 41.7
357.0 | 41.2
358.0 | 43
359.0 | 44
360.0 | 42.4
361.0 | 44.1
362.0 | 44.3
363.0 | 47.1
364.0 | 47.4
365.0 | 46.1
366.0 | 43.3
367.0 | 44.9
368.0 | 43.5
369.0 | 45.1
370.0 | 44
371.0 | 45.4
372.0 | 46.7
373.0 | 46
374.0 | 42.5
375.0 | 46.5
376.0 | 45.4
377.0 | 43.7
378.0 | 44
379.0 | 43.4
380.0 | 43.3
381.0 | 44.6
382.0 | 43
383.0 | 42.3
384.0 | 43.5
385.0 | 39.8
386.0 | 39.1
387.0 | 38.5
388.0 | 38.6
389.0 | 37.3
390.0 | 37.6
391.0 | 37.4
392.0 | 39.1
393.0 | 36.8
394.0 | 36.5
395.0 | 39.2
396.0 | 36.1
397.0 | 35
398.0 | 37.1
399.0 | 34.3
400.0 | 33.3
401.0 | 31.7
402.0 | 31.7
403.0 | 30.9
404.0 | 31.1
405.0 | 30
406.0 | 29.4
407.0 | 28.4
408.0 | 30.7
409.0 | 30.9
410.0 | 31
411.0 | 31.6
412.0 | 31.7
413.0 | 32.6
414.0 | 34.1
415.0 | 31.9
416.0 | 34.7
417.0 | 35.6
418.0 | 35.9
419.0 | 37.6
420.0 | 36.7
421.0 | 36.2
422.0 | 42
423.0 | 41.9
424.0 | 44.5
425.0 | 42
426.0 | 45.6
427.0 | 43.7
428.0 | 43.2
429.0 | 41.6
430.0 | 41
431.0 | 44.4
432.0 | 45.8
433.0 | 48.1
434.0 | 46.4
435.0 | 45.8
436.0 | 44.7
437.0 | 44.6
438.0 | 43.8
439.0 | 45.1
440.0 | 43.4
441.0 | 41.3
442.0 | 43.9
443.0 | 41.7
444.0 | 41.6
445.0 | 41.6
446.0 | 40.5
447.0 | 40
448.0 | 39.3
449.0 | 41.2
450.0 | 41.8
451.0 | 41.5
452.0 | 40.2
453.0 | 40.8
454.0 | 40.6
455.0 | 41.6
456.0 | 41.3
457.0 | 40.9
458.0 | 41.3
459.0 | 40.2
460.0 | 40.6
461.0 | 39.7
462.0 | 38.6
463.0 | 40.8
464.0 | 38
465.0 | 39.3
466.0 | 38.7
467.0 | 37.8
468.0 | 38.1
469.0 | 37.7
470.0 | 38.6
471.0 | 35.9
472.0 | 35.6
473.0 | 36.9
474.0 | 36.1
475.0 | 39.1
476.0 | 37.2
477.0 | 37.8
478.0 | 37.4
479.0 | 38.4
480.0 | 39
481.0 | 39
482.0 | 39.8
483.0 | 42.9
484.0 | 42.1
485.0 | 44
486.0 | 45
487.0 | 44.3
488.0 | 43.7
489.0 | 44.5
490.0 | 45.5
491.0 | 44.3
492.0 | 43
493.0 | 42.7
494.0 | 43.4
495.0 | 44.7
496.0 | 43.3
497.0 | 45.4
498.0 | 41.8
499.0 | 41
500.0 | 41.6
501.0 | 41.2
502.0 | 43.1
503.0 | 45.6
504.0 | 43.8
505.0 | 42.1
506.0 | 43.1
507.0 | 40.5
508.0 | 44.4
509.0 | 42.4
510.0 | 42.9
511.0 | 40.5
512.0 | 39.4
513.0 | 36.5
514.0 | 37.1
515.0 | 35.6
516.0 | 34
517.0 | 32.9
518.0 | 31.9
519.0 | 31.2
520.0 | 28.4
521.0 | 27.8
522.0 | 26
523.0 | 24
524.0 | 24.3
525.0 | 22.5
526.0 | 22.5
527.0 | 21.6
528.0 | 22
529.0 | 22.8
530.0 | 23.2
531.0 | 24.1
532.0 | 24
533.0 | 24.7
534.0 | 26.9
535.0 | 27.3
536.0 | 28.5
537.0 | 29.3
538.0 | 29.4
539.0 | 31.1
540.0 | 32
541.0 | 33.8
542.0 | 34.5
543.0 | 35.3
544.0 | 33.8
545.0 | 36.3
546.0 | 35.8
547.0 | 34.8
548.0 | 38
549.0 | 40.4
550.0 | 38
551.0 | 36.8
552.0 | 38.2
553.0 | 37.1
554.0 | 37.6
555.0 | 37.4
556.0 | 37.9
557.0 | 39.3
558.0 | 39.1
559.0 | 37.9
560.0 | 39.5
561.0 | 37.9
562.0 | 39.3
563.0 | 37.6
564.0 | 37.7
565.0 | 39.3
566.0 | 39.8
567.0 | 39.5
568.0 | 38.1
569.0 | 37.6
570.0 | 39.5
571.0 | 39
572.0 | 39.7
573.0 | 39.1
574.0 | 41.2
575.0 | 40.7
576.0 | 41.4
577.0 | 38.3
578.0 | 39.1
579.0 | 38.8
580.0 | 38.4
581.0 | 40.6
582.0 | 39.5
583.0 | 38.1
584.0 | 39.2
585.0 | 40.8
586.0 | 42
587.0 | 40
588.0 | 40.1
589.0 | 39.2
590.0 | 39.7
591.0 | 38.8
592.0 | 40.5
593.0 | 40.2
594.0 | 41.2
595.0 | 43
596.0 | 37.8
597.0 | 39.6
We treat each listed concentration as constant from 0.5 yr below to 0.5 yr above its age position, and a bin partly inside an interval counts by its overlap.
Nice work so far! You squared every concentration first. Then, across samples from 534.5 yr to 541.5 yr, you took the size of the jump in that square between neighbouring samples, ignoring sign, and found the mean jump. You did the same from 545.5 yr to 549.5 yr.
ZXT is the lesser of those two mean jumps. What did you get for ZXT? 66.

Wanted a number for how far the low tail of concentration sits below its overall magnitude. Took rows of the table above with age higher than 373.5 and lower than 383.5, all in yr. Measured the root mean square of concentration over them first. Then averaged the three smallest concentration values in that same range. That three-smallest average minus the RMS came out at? -1.3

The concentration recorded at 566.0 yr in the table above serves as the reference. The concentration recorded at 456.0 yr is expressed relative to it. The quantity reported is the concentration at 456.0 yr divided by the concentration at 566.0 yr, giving 1.04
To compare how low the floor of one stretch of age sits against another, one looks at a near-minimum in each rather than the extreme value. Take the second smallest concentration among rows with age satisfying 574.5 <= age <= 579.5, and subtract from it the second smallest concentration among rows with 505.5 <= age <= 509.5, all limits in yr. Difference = -3.6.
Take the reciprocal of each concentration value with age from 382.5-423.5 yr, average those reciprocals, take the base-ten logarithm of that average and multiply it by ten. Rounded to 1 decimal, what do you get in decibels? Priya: -15.4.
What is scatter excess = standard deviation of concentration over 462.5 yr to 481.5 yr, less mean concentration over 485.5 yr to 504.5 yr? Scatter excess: -42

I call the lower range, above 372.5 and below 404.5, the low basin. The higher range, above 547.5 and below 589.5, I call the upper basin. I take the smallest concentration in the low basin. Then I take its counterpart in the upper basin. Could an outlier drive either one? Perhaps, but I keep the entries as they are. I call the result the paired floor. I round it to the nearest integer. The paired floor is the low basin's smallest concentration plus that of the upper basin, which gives 68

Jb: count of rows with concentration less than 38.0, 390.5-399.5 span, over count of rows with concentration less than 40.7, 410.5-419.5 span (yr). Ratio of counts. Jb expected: 0.8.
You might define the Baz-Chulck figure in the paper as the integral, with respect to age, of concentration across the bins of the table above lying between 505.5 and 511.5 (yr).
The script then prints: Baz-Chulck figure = 254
